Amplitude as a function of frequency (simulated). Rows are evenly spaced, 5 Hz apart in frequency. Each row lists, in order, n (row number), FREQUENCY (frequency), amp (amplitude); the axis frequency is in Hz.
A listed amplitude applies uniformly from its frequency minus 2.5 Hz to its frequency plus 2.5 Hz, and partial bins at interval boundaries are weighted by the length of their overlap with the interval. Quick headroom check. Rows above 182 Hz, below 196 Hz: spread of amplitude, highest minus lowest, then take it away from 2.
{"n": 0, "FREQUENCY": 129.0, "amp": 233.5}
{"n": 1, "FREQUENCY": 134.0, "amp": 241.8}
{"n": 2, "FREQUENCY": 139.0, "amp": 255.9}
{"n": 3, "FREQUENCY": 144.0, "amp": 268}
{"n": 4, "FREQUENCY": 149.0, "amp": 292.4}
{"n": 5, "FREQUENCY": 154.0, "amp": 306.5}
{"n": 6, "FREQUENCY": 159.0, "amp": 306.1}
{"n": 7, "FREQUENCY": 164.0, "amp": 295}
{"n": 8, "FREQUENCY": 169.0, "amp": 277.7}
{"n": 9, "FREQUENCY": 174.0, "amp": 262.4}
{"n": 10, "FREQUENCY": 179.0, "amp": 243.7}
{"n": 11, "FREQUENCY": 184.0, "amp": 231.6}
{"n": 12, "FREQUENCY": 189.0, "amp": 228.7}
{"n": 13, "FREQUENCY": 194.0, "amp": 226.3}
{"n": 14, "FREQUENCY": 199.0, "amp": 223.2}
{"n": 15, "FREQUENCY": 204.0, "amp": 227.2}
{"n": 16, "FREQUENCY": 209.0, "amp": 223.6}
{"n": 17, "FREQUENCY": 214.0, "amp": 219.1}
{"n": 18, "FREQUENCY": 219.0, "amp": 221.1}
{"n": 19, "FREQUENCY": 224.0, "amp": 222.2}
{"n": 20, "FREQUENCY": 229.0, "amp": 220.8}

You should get -3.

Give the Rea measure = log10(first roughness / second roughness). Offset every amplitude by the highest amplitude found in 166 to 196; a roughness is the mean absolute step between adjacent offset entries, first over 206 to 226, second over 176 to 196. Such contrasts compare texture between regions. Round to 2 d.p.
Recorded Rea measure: -0.36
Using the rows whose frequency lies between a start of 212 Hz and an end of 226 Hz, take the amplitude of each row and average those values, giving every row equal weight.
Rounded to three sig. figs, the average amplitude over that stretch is 221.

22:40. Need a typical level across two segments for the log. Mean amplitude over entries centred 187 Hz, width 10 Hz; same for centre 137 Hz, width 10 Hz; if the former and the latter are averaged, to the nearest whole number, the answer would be 240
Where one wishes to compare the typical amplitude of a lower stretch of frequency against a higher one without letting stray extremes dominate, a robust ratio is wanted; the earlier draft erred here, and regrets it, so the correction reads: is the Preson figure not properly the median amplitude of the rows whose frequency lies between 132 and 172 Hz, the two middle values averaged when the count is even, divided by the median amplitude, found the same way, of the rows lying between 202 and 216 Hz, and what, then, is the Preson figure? 1.27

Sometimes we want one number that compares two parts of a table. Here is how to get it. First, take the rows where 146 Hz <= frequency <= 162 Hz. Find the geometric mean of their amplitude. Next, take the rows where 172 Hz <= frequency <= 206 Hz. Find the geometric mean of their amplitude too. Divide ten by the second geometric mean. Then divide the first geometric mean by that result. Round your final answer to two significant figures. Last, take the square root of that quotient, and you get 84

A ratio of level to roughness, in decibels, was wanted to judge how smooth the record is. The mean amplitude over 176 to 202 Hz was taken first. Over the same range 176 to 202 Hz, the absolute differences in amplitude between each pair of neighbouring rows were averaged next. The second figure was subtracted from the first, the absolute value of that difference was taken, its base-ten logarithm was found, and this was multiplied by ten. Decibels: 23.5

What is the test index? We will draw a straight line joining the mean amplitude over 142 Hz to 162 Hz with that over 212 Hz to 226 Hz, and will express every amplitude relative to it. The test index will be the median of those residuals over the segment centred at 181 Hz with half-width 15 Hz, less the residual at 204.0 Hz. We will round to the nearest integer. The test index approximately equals -11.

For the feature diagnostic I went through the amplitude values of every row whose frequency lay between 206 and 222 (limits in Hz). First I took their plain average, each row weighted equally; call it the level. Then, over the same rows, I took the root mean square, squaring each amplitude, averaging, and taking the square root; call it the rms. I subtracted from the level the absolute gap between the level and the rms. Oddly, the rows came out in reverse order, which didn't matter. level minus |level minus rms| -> 221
